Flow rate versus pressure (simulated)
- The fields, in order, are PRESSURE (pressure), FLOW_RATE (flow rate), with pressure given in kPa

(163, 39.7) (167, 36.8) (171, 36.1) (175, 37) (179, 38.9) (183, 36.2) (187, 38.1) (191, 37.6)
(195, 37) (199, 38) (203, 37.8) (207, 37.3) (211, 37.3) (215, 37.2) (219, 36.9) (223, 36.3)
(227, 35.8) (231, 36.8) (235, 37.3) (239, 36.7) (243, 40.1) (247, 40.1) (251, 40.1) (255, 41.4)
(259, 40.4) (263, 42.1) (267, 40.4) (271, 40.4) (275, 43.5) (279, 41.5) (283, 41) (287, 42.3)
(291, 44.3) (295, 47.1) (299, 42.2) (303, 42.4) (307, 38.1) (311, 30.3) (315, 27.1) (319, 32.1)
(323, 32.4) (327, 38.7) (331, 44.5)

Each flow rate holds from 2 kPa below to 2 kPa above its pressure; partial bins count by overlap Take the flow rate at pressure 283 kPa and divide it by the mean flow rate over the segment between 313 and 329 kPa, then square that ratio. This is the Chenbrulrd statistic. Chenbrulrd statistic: 1.58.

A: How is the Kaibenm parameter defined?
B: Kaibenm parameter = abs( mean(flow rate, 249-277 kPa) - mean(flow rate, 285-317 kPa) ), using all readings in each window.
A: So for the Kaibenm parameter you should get 2.0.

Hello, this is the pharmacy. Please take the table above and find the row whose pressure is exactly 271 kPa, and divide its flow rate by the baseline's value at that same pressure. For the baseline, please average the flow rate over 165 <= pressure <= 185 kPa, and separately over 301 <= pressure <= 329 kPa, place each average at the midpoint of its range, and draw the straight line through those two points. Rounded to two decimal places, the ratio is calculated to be 1.15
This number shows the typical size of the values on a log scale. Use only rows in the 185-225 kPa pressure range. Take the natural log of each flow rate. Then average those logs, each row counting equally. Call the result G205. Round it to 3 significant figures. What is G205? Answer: 3.62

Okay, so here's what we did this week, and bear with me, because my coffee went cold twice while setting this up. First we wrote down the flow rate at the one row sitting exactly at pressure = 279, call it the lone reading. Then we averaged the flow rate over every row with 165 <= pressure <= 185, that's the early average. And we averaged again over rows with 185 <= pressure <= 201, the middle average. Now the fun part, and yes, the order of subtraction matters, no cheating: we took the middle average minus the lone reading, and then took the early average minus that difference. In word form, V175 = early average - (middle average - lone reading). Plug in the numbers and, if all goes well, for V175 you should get 41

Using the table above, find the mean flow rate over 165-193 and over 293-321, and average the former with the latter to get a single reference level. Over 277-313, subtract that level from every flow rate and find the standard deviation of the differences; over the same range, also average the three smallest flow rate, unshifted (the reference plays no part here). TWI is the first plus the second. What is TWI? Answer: 41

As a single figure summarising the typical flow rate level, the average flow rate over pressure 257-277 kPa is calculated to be 41.4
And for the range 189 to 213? 37.5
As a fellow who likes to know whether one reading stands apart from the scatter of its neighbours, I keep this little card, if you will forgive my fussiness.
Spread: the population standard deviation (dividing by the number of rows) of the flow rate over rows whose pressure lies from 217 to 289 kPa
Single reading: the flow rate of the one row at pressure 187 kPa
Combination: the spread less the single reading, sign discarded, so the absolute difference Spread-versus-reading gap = 35.8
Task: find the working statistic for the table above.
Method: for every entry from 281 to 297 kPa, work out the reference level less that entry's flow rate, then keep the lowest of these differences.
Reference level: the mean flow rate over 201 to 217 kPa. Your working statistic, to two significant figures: -9.7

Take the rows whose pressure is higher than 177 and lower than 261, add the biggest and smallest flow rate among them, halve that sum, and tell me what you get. 38.6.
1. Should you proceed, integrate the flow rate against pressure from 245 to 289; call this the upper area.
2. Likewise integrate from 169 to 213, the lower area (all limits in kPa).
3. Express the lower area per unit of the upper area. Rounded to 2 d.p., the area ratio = 0.91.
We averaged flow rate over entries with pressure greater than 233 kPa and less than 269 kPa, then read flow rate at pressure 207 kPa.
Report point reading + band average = 77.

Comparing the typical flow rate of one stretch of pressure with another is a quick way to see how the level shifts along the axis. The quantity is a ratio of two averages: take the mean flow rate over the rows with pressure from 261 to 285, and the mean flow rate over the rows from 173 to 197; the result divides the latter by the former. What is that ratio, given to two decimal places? 0.90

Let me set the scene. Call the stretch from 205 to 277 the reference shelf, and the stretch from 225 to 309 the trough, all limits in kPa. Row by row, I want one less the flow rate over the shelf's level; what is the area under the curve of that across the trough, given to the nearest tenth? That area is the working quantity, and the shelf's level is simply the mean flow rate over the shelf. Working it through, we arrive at -3.8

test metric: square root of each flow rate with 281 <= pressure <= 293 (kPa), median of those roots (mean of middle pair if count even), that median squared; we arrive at 42.3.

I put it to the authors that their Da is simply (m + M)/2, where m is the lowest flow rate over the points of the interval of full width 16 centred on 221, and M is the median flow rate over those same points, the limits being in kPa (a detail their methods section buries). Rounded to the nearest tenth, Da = 36.2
